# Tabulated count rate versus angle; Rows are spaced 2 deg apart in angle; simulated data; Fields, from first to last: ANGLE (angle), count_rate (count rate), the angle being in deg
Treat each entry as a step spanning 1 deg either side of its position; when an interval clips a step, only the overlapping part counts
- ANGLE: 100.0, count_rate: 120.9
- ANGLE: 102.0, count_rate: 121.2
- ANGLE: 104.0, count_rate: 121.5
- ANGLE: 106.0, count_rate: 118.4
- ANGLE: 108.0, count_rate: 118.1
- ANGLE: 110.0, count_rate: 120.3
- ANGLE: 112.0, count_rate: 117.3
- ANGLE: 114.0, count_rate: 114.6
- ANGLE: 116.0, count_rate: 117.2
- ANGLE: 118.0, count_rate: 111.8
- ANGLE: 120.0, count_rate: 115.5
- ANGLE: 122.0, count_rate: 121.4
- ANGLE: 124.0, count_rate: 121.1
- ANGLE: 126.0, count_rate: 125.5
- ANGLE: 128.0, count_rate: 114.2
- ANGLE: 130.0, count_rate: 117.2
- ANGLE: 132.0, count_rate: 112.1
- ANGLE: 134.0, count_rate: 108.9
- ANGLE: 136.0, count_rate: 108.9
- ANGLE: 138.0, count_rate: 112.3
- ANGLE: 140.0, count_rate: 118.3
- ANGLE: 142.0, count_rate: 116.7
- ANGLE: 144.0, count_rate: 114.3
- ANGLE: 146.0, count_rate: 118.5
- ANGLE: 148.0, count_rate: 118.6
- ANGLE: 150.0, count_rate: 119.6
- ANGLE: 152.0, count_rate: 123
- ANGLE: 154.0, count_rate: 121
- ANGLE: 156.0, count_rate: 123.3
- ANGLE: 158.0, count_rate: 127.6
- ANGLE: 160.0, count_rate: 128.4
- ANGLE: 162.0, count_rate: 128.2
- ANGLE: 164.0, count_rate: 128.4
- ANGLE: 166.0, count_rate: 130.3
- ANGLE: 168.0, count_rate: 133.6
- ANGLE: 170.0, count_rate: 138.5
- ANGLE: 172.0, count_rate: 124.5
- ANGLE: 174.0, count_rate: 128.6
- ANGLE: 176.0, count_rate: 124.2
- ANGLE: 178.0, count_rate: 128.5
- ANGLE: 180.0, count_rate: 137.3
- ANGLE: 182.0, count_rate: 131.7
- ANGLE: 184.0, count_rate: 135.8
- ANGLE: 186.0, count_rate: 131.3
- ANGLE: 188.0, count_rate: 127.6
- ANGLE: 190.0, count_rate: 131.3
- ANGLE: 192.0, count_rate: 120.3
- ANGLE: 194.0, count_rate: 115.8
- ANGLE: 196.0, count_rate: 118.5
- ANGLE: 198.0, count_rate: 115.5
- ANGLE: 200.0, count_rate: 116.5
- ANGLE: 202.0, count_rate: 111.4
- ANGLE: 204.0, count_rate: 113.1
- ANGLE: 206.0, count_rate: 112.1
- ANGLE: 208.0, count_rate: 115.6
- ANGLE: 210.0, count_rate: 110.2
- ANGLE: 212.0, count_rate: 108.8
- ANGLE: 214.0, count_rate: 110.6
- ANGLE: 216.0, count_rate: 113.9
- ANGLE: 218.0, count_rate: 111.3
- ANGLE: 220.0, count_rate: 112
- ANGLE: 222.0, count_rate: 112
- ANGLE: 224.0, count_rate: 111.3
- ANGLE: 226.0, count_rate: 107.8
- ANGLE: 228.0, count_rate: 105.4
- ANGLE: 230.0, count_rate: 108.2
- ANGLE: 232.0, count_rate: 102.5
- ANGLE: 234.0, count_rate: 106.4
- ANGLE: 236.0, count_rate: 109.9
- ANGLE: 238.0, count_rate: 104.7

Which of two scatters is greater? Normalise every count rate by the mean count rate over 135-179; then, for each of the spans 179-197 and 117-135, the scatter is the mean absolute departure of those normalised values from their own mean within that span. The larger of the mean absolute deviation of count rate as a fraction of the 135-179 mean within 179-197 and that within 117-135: 0.0517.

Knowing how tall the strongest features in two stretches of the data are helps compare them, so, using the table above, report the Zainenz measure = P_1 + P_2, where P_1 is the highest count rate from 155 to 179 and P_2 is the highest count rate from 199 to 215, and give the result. 255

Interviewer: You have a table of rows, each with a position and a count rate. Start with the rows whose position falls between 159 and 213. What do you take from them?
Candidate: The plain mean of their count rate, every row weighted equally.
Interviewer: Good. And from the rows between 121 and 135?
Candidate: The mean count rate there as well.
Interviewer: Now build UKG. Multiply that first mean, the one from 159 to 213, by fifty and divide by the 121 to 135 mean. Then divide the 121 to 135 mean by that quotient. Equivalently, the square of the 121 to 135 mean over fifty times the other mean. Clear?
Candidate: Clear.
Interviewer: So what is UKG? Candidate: 2.22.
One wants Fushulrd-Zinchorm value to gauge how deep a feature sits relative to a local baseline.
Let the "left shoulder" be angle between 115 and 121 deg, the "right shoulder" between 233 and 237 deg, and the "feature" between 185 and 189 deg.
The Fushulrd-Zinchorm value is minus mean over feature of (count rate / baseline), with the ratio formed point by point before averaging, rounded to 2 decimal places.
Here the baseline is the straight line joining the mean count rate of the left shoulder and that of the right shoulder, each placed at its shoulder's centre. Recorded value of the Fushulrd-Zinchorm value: -1.17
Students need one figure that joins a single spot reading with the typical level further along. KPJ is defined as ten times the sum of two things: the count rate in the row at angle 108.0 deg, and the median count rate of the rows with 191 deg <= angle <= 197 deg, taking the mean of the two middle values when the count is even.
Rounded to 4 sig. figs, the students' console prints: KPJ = 2366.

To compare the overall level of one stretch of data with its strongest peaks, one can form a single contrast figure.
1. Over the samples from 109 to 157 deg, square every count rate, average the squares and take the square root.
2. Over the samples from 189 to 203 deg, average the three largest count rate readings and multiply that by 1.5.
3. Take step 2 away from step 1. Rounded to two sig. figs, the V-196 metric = -68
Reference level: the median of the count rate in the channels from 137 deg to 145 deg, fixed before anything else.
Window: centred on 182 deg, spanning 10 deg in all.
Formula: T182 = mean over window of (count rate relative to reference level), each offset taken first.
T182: 17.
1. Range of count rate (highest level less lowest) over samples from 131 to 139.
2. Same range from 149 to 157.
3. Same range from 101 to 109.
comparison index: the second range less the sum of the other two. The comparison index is -3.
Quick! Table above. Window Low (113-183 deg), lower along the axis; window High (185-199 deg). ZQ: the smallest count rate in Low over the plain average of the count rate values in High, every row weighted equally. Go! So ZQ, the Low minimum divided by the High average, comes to 0.89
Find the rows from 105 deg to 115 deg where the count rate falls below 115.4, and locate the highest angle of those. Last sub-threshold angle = 114.0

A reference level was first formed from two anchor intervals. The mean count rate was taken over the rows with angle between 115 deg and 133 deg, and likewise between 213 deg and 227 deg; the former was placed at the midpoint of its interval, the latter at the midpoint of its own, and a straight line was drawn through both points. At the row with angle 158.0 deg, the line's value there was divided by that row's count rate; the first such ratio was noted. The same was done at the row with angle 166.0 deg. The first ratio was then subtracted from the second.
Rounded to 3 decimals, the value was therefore -0.023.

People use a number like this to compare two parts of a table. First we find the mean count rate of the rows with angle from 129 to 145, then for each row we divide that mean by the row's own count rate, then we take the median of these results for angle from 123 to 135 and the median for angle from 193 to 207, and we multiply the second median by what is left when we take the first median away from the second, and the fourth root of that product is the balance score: 0.20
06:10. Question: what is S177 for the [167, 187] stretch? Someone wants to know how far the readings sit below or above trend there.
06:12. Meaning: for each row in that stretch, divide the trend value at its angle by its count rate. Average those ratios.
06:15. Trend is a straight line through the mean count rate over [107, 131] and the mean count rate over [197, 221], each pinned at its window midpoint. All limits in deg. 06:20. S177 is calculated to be 0.87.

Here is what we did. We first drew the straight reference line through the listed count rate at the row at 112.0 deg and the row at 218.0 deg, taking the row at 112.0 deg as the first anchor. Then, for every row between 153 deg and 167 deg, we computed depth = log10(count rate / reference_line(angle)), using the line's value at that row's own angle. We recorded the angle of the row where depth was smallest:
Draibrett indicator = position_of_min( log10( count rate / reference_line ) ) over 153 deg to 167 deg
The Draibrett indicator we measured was 154.0 deg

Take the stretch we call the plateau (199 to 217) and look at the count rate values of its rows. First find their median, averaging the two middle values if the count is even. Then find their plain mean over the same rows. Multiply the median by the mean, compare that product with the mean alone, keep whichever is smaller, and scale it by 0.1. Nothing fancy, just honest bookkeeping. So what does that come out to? 11.2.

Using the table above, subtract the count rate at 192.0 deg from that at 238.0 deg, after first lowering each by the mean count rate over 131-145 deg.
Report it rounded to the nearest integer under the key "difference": -16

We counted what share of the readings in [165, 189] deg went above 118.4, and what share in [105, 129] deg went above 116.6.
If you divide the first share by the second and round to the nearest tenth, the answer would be 1.5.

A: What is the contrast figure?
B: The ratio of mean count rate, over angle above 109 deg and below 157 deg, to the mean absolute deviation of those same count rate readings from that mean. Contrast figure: 33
